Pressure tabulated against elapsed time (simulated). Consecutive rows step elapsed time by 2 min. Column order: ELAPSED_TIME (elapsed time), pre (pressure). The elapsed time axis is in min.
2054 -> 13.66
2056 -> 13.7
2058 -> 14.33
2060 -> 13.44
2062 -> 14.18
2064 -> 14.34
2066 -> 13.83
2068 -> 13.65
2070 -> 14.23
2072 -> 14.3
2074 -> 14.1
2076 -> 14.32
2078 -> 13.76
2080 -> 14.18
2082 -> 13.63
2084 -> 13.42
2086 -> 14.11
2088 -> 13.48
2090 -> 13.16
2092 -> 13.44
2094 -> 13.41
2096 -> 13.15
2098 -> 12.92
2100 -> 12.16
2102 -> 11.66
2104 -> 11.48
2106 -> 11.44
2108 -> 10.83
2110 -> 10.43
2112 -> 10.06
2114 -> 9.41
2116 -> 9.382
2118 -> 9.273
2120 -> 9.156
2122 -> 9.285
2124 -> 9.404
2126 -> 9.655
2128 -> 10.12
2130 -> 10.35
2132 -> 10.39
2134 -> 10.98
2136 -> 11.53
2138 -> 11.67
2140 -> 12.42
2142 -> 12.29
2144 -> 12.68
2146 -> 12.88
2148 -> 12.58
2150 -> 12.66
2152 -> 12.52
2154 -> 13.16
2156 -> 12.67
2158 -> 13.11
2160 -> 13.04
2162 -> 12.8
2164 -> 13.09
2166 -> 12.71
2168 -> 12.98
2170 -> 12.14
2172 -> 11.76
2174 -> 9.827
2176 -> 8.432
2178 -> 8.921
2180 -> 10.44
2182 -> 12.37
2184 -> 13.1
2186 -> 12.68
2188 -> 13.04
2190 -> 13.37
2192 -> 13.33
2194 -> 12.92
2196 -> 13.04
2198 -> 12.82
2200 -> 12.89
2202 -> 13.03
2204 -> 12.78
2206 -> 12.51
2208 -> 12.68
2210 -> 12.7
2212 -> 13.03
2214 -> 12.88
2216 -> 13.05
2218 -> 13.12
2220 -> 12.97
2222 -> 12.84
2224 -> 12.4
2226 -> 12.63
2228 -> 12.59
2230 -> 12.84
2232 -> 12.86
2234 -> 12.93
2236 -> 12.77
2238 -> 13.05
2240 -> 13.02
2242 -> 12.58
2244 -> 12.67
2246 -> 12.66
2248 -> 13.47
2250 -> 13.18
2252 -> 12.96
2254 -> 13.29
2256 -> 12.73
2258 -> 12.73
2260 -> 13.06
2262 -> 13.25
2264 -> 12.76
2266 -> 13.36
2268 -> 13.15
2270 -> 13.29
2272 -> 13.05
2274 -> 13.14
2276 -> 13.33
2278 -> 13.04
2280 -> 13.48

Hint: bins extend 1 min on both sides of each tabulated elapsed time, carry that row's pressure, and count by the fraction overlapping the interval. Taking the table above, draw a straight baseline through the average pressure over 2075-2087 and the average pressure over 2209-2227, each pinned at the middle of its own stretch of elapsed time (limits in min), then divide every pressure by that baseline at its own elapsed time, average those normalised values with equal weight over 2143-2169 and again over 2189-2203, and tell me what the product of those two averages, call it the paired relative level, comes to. 0.97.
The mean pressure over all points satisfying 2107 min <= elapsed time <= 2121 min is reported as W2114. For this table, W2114 9.8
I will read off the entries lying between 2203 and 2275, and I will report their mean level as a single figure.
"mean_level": 12.9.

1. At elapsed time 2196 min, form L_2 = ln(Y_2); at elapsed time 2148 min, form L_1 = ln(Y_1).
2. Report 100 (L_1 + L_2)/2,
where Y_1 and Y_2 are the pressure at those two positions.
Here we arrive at 255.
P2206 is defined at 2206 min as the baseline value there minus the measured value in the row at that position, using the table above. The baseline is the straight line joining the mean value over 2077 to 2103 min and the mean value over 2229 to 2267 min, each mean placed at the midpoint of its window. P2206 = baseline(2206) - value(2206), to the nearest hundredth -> 0.53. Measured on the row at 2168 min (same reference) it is 0.13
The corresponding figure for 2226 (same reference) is 0.37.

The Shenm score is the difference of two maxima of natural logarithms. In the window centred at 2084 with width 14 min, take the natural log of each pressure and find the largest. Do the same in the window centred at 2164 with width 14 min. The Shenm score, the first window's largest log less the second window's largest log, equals 0.078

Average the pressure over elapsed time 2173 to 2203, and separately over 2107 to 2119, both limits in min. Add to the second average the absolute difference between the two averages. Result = 12.01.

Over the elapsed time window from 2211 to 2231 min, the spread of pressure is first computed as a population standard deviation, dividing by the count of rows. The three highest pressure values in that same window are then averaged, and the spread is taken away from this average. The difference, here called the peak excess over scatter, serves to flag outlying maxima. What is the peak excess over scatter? 12.8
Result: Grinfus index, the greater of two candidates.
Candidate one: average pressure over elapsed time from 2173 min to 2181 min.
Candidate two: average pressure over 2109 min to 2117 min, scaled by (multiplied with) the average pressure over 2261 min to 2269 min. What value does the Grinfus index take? 129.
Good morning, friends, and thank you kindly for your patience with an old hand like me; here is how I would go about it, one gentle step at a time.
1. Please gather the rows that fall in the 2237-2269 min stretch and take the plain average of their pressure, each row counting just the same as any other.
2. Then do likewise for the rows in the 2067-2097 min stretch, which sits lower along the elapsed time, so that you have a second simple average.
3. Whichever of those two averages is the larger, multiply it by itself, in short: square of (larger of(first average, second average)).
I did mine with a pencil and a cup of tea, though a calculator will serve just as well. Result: 189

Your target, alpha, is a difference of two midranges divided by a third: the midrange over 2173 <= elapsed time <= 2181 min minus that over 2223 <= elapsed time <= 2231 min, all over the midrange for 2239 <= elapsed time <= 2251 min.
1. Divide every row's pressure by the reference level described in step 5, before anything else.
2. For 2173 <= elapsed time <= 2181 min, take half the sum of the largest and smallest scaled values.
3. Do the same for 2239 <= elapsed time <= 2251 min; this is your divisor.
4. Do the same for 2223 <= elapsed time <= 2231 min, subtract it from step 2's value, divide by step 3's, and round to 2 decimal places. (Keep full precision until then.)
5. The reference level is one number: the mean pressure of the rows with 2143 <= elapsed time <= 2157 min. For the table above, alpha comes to -0.24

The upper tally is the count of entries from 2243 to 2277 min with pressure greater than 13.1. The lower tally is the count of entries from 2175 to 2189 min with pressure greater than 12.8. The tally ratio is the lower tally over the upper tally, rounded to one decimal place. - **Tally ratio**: 0.2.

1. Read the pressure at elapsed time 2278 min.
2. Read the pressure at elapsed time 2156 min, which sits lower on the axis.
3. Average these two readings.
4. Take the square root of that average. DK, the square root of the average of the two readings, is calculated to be 3.59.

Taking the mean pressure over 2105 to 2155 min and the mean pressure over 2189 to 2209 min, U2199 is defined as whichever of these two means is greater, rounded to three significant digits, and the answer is 12.9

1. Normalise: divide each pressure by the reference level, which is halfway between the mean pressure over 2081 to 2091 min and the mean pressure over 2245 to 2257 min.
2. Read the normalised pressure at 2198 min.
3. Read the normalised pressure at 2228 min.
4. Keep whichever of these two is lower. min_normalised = 0.95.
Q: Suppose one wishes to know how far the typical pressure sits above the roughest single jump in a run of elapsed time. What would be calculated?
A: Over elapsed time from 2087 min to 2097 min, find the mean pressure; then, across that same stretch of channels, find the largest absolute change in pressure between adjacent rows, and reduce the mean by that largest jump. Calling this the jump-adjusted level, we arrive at 13.0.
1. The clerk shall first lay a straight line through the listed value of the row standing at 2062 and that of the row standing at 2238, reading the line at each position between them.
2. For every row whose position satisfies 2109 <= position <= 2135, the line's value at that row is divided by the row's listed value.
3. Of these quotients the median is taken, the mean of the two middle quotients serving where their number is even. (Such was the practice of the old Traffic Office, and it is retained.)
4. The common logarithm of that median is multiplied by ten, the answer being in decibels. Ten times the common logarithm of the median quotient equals 1.5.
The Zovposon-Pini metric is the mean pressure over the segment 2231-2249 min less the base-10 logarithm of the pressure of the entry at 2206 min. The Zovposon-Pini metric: 11.8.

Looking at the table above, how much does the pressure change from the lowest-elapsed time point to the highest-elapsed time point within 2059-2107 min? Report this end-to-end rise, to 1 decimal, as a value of -2.0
